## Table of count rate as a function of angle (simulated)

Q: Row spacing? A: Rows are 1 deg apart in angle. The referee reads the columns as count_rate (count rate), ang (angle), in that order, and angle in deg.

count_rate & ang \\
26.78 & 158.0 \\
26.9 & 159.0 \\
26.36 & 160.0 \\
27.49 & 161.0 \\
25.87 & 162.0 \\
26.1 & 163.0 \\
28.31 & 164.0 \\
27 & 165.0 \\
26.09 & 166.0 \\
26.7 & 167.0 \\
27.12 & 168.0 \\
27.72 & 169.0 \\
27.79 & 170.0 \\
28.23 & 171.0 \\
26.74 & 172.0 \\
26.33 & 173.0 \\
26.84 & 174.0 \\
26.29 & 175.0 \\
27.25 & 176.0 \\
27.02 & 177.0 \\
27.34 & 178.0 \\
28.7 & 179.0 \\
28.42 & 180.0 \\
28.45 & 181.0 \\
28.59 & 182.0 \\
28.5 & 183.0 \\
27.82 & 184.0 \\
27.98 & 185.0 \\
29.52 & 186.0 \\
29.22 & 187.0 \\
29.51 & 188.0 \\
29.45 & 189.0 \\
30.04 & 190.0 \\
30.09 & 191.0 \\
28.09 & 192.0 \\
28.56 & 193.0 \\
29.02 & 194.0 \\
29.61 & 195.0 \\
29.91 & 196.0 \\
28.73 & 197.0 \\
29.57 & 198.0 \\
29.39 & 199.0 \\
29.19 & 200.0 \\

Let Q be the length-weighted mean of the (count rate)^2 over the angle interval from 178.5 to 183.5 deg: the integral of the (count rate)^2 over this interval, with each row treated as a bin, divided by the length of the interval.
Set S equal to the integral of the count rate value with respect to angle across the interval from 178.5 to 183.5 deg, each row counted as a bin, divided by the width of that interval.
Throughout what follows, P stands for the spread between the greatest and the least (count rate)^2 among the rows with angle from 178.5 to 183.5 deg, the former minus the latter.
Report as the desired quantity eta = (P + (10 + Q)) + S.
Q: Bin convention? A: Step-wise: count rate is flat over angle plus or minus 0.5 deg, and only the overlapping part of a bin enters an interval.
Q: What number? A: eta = 869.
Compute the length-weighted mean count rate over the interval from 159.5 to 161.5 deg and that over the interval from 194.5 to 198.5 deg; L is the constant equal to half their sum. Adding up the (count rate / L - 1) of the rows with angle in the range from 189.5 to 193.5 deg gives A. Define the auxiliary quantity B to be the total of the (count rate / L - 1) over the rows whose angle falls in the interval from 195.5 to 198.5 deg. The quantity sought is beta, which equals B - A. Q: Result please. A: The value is -0.01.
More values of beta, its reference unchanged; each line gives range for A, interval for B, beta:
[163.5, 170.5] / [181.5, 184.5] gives 0.25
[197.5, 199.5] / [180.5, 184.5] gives -0.07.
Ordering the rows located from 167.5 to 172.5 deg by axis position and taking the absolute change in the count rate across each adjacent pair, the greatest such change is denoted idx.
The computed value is 1.49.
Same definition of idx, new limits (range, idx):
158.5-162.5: 1.62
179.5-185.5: 0.68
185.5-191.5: 0.59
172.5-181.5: 1.36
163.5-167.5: 1.31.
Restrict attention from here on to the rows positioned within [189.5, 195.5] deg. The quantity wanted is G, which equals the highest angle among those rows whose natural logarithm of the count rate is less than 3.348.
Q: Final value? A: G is 192.0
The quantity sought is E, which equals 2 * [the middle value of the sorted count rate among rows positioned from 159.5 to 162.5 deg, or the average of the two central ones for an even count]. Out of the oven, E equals 52.7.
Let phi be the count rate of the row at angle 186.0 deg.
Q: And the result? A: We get 29.52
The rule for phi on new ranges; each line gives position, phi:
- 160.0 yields 26.36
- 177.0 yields 27.02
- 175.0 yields 26.29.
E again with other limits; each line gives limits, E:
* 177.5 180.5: 56.8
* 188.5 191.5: 60.1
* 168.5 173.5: 55.4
